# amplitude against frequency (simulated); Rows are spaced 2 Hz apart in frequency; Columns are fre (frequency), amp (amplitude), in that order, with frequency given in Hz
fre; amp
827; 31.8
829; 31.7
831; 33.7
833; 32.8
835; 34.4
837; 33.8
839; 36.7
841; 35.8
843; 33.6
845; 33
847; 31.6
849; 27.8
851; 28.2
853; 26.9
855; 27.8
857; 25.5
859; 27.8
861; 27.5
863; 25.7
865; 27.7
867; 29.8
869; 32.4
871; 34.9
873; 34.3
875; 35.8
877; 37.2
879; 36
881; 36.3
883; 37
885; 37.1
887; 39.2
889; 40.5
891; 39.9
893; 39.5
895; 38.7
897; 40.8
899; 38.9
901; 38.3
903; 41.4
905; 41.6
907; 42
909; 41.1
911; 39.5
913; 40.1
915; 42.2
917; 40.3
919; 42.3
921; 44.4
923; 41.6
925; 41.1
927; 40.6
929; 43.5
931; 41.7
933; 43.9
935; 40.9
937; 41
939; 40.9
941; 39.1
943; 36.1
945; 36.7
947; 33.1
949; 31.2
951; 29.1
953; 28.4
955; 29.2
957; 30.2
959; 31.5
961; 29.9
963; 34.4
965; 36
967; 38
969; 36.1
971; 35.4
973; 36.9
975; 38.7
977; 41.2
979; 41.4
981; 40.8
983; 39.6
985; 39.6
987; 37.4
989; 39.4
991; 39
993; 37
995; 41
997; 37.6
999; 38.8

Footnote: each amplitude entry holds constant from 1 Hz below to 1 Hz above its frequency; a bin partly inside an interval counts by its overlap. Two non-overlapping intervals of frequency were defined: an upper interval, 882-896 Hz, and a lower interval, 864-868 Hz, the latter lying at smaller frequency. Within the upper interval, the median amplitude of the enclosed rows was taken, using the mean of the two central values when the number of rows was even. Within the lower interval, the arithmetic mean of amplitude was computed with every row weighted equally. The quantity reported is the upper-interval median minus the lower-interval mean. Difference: 10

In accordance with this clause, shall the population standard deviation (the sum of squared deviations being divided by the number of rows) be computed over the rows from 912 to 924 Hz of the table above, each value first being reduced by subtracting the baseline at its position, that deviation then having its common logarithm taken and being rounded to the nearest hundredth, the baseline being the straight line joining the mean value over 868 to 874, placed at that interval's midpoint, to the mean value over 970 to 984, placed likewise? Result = 0.13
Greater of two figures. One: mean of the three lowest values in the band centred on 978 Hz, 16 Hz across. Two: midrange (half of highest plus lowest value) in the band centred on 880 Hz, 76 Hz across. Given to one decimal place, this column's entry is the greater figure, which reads 37.0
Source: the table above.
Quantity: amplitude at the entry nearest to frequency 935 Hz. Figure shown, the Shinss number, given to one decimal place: 40.9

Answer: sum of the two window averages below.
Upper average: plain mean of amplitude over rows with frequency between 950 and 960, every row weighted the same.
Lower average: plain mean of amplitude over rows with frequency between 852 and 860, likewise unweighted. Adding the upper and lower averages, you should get 57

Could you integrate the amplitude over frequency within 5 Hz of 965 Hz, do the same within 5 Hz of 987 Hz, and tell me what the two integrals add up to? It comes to 739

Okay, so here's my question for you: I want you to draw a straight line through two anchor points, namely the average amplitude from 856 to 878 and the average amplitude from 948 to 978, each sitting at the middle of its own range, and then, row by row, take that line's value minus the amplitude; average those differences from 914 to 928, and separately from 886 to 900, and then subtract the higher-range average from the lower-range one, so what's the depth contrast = 1.3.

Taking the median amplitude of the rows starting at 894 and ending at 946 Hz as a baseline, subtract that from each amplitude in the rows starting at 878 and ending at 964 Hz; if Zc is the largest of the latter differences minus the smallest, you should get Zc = 16.0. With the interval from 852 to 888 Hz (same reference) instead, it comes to 13.7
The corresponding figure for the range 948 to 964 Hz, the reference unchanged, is 6.0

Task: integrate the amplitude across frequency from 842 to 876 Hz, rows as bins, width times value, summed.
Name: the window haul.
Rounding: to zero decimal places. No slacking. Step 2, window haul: 1021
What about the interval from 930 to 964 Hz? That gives 1195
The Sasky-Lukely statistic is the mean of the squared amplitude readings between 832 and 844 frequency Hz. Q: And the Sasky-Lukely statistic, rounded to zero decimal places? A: 1193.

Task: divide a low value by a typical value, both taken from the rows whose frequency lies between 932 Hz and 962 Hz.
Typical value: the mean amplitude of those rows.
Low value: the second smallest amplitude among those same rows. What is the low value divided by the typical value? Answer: 0.84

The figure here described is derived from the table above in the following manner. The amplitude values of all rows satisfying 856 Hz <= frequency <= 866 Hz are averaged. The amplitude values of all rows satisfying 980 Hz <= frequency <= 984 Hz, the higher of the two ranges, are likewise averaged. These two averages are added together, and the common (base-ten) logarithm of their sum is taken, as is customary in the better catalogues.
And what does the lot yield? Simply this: 1.83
